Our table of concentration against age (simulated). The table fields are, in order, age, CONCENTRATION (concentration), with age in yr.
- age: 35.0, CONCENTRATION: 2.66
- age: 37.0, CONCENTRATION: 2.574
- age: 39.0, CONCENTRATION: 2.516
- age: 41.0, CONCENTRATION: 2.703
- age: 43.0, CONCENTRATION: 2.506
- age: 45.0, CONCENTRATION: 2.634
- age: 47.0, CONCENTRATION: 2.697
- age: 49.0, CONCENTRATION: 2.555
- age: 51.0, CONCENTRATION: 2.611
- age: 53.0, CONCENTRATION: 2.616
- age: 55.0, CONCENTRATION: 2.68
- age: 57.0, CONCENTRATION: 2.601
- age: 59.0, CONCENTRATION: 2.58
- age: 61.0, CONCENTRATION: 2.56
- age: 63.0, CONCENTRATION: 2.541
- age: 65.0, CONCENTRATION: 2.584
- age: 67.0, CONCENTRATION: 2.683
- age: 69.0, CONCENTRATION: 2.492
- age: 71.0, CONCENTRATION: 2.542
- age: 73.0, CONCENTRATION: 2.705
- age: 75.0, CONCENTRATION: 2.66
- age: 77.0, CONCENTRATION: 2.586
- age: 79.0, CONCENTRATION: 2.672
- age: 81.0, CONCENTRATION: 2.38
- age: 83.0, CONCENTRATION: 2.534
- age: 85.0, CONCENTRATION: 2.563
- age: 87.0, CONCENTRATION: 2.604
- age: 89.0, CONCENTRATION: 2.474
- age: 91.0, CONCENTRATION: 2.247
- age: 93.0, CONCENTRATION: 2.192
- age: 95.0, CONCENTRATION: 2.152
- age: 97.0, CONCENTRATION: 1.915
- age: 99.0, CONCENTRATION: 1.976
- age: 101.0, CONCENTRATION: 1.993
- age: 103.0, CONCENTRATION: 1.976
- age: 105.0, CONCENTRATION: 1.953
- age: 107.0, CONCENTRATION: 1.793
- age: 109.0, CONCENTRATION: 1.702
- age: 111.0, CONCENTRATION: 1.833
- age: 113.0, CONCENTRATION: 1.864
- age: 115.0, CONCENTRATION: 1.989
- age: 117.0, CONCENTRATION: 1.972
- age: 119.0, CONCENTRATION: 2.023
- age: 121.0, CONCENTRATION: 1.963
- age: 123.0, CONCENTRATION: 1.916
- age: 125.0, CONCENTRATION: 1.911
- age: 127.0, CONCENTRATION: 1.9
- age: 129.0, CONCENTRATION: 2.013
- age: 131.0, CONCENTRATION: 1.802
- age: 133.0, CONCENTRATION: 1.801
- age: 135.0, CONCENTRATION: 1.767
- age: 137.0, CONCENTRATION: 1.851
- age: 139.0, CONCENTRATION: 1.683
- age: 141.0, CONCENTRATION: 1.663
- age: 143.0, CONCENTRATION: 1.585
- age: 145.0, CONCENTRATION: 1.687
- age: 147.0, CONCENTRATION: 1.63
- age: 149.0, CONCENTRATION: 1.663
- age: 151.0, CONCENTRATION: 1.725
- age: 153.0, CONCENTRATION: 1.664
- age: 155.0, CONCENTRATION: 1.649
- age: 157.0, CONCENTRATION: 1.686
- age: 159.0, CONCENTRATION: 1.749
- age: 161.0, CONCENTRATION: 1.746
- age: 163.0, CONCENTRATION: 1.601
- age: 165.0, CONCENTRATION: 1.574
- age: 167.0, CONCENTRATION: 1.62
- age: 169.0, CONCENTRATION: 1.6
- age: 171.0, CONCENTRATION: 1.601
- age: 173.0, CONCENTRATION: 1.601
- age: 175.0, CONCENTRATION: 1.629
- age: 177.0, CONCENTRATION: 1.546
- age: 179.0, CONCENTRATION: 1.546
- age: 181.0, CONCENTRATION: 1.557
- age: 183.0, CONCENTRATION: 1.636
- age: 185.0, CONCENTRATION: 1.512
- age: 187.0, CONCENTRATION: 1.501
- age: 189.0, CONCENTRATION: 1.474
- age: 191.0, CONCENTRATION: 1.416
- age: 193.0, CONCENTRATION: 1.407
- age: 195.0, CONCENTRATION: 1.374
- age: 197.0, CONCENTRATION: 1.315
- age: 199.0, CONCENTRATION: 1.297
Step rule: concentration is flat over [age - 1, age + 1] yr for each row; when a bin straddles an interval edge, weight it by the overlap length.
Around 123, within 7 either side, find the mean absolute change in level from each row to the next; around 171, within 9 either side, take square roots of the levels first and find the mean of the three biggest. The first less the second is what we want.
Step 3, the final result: -1.2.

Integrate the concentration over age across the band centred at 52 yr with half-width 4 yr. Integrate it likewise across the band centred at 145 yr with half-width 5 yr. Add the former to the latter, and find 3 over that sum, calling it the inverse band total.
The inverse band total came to 0.080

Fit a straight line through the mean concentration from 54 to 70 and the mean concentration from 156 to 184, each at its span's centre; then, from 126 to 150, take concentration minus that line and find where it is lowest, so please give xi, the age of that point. 143.0 yr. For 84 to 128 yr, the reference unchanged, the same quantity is 109.0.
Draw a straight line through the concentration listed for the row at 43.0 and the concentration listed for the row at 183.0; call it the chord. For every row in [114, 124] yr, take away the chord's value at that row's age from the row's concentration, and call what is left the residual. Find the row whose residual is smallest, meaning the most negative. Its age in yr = 123.0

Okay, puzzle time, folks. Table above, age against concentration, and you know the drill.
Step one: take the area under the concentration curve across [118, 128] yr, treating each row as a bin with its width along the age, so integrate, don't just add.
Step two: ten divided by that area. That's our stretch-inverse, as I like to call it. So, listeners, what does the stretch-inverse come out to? 0.51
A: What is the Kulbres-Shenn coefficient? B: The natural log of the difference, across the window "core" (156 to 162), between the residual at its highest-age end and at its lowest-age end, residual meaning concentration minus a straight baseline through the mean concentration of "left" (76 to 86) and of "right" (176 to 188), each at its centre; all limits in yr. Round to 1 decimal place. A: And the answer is -2.3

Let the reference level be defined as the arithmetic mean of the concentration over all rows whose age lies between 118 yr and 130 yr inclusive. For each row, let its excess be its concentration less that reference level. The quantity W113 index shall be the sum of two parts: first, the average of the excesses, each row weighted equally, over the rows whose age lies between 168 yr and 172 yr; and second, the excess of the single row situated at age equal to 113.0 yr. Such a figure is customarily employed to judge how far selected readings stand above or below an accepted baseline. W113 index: -0.4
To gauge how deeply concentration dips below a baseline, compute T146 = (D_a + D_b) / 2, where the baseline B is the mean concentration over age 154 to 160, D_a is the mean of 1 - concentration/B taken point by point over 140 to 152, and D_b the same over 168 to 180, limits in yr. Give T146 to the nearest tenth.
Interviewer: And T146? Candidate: 0.0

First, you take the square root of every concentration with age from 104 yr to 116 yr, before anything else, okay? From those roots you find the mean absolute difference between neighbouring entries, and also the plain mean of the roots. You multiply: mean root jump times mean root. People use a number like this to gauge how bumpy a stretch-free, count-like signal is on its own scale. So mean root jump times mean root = 0.0541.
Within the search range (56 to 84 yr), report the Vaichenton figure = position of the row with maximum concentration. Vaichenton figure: 73.0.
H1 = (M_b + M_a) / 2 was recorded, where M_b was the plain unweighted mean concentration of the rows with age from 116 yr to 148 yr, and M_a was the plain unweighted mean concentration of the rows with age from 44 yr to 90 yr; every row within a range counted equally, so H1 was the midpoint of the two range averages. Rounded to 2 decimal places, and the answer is 2.21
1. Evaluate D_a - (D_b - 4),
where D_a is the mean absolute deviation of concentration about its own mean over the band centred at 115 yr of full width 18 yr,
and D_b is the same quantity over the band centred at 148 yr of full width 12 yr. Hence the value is 4.05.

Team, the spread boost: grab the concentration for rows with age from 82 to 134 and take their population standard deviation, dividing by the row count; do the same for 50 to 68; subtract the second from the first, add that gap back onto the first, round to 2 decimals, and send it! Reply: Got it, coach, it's 0.44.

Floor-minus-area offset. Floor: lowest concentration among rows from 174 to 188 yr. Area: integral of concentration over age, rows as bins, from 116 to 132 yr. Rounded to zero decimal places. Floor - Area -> -29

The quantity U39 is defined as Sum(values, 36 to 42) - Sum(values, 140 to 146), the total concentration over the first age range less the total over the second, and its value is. 2.9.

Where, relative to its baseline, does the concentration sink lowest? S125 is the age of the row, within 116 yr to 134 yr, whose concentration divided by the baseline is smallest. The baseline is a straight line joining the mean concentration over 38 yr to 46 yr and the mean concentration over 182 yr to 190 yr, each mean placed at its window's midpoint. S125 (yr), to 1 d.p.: 131.0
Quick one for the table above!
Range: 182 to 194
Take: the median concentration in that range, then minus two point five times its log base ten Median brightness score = -0.43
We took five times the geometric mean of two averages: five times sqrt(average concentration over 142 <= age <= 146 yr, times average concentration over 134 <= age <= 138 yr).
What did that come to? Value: 8.6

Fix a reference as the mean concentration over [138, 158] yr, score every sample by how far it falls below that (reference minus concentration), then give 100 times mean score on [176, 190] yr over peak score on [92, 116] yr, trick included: -324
